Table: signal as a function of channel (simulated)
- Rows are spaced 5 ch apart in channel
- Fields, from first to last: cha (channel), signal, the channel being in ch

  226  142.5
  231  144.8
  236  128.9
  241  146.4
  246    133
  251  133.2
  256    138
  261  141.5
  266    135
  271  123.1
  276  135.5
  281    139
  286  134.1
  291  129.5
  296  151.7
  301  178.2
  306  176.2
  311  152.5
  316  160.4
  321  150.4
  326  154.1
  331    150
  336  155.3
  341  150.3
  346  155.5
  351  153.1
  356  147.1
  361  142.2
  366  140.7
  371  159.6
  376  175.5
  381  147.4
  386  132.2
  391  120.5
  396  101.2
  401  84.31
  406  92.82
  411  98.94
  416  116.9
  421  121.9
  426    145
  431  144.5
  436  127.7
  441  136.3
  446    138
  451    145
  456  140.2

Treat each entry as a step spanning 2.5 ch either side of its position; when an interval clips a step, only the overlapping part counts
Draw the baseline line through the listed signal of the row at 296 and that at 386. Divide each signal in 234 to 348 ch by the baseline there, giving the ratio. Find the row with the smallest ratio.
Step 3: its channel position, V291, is 236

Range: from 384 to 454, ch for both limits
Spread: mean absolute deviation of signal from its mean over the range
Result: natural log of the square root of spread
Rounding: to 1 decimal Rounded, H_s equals 1.4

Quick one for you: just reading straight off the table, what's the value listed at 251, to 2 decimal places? 133.20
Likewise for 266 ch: 135.00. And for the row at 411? 98.94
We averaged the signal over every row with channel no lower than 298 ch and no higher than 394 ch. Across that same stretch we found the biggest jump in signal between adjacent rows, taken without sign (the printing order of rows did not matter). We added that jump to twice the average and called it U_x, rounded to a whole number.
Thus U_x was 333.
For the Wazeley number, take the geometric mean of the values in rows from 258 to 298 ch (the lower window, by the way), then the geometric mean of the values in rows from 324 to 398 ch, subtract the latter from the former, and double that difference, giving -17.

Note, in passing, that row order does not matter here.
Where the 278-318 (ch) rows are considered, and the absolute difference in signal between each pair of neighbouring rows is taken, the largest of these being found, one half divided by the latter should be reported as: 0.019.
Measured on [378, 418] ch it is 0.026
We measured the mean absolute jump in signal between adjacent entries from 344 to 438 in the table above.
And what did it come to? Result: 12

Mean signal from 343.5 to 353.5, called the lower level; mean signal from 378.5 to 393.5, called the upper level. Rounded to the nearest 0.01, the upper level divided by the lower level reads 0.86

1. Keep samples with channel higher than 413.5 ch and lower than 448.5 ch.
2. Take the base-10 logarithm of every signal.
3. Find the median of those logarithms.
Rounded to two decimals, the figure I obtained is 2.13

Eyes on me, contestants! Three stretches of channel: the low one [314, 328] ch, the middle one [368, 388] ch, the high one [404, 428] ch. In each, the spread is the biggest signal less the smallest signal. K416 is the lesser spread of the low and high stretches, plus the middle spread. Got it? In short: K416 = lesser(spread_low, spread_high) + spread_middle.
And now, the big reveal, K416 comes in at 53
